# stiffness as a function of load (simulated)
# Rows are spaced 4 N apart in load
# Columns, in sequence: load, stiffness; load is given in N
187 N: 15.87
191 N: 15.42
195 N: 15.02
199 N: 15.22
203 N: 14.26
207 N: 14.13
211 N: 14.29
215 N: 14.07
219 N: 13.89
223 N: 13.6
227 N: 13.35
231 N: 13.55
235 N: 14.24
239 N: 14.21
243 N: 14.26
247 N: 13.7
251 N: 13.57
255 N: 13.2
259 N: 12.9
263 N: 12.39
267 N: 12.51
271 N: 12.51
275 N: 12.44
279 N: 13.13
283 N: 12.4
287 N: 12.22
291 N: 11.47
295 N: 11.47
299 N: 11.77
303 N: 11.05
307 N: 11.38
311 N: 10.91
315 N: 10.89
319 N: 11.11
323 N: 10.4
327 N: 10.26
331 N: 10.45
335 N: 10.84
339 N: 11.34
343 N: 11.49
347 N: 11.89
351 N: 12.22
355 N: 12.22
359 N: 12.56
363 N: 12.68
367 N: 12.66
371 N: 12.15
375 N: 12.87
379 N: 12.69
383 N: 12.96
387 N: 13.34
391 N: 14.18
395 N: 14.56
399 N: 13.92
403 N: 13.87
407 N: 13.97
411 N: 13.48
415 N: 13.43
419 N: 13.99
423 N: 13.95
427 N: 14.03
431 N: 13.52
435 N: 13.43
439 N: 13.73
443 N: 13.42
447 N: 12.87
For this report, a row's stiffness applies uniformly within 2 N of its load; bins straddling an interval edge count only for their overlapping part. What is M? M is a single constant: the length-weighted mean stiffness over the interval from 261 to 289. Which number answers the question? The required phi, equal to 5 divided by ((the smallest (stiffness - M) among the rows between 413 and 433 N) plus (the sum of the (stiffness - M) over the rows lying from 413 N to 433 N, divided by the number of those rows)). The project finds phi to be 2.3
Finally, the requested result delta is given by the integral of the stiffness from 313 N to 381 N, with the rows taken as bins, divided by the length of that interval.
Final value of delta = 11.7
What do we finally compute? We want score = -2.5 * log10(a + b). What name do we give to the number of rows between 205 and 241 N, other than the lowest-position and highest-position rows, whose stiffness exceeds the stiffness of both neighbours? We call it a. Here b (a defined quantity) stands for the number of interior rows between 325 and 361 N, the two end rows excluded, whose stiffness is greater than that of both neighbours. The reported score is -0.75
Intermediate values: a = 2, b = 0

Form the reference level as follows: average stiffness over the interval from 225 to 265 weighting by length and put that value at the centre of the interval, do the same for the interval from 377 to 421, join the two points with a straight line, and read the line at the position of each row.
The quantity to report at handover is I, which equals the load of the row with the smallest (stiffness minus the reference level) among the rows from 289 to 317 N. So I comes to 315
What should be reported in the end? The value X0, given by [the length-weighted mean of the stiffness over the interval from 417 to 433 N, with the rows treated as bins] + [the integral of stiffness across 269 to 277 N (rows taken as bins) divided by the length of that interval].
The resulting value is 26.3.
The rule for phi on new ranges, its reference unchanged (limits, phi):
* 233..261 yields 3.1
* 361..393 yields 79.8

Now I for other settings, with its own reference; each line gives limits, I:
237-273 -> 263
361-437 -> 371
